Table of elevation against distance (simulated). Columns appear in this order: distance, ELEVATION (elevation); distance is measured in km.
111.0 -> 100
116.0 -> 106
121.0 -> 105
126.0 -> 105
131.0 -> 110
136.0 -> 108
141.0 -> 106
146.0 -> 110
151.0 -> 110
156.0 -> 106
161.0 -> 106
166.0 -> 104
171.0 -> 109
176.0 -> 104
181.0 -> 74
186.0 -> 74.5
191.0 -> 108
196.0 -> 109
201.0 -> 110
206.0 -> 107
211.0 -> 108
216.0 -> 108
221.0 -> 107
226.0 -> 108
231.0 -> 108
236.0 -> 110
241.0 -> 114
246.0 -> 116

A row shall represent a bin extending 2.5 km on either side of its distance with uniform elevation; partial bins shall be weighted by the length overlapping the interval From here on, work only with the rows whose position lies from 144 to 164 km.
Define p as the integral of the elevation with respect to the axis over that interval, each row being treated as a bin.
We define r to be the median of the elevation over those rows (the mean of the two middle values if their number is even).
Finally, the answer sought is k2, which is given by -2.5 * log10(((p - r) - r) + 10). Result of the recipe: -8.226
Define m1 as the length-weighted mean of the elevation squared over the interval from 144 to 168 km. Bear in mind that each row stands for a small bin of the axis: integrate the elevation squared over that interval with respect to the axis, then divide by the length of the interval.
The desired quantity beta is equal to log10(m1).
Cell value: 4.06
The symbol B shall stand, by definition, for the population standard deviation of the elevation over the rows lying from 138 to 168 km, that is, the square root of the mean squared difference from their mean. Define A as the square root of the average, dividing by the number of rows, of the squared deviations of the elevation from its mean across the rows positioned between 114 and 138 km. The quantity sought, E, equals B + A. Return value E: 4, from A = 1.9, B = 2.2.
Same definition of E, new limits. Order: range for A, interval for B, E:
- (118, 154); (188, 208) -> 3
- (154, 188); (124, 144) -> 16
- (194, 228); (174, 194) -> 17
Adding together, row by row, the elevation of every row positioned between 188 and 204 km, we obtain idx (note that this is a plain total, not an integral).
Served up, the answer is 327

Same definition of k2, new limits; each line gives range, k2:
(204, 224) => -8.223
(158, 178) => -8.206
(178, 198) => -8.045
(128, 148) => -8.230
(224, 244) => -8.250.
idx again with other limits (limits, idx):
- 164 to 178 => 317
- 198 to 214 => 325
